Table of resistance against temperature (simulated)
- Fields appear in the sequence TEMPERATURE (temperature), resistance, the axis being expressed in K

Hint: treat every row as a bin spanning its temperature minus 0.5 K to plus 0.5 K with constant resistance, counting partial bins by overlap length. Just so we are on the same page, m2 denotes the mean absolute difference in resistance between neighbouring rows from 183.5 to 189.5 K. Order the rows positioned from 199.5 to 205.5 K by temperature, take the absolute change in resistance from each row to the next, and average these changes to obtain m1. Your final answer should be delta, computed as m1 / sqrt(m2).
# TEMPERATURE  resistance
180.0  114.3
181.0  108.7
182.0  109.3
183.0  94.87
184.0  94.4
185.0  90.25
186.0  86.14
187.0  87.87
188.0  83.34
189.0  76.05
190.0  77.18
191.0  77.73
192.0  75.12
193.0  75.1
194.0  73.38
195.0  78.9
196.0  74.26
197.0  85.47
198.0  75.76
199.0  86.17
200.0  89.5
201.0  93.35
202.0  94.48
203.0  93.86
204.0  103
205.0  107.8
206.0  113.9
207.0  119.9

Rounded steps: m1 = 3.9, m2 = 4.4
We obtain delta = 1.9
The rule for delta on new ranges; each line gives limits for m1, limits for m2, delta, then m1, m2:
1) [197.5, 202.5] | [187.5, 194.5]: 3.1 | 4.7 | 2.2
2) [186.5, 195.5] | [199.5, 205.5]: 1.5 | 2.9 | 3.9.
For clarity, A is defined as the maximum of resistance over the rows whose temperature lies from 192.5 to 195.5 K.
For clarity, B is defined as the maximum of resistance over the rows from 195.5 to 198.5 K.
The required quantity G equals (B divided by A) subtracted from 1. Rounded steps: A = 78.9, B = 85.47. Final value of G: -0.08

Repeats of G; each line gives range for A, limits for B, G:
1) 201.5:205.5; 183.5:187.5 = 0.12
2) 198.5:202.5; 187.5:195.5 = 0.12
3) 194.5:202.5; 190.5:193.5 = 0.18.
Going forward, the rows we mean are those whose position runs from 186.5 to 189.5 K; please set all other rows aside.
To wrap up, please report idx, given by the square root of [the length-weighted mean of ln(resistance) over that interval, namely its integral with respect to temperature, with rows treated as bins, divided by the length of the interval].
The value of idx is 2.10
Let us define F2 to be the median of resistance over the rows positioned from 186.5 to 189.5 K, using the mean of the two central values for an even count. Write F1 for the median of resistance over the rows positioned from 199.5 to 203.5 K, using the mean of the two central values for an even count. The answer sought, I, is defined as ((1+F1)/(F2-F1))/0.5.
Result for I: -18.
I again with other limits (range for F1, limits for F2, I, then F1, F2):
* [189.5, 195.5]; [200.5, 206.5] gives 7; 76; 98.7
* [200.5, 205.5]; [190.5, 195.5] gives -10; 94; 75.1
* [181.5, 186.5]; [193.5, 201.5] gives -16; 94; 82.2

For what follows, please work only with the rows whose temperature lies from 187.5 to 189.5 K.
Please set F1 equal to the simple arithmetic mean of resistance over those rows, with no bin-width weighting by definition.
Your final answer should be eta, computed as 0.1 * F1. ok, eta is 8.0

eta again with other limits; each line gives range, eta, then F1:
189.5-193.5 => 7.6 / 76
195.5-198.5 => 7.8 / 78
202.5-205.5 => 10.2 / 102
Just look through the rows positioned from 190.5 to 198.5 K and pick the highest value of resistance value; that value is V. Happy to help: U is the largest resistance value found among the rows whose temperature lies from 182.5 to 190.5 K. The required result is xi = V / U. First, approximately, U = 94.87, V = 85.47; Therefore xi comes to 0.90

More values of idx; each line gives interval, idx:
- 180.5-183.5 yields 2.16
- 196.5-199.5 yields 2.10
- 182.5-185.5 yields 2.13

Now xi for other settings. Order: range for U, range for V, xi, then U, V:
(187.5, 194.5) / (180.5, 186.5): 1.31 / 83.34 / 109.3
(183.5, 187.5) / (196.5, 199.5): 0.91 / 94.4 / 86.17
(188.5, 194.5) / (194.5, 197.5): 1.10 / 77.73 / 85.47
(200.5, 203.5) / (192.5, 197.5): 0.90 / 94.48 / 85.47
